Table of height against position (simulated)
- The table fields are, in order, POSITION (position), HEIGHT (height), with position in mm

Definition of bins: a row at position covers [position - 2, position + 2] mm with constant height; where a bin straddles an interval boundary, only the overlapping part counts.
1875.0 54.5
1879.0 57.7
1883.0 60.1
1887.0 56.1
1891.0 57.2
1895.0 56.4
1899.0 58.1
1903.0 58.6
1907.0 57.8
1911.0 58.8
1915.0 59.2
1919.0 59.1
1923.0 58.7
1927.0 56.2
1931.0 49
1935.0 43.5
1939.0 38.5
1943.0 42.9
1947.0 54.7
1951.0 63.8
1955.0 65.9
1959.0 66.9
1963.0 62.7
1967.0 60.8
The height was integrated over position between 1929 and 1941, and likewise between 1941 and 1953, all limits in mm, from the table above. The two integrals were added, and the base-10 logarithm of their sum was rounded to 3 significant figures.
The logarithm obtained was 3.07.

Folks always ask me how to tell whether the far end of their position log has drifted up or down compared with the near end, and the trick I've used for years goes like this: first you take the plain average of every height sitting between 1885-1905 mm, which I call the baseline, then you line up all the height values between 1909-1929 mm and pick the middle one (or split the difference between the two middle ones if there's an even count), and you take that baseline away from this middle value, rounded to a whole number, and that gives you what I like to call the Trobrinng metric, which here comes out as 2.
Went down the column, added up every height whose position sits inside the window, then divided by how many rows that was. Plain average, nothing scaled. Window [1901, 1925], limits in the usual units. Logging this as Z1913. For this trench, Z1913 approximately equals 59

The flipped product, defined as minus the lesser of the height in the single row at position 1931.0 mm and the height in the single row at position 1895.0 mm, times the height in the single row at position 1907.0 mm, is -2832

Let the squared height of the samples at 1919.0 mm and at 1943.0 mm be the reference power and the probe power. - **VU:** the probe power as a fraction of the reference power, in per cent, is 53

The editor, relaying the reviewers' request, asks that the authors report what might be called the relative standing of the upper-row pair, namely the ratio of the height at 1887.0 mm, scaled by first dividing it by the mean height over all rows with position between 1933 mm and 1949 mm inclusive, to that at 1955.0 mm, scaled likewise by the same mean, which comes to 0.85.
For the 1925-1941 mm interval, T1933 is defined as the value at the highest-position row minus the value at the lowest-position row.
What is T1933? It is -18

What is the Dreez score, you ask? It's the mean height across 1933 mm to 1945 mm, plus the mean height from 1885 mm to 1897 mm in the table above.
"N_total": 98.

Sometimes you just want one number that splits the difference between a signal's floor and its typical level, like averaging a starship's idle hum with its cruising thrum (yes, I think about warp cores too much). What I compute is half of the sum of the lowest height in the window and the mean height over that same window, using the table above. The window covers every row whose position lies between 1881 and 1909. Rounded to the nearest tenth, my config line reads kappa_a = 56.9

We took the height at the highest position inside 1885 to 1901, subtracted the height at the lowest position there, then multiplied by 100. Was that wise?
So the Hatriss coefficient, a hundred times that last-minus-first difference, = 200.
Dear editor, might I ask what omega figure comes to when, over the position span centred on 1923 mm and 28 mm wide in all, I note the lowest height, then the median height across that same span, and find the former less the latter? -15.2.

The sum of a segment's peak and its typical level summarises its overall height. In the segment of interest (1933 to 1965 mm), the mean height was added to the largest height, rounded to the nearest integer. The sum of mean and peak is 122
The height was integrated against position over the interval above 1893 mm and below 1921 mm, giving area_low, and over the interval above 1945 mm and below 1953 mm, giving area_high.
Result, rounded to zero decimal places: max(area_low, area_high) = 1632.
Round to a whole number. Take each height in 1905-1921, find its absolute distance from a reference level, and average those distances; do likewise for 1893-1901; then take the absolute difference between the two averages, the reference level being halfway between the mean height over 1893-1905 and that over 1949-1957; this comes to 1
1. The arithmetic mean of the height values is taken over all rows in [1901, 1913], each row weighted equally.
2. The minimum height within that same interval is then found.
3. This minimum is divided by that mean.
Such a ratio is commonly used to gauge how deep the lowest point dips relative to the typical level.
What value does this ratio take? 0.99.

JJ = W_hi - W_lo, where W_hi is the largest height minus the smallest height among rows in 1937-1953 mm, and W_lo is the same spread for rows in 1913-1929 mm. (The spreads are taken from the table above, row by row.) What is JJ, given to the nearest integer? 22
